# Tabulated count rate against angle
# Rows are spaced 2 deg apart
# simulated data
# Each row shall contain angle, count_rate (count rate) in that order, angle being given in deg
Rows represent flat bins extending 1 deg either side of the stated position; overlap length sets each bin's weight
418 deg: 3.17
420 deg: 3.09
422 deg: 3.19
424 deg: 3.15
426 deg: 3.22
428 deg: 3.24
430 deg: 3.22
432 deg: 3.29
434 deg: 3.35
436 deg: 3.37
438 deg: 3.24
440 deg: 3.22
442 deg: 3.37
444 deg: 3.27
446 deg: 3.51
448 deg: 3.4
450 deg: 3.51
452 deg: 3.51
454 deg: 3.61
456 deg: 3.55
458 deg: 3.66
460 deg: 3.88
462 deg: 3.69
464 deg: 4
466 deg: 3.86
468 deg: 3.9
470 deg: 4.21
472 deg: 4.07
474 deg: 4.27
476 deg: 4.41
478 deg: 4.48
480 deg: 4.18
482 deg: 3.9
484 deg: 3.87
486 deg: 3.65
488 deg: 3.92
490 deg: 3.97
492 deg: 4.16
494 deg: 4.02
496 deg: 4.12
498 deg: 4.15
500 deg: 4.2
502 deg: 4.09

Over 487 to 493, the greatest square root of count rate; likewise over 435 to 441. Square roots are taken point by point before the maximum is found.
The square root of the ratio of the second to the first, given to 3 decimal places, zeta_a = 0.949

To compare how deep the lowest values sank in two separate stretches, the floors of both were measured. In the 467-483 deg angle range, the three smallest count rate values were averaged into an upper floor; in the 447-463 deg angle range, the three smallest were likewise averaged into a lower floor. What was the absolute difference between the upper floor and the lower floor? 0.48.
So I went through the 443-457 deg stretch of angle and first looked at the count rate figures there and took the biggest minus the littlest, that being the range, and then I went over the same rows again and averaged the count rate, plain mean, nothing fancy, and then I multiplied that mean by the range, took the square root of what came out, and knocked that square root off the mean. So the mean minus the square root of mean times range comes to 2.39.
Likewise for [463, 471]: 2.81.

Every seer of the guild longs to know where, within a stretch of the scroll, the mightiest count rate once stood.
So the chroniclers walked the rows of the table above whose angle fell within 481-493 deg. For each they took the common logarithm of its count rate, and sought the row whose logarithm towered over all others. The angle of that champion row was 492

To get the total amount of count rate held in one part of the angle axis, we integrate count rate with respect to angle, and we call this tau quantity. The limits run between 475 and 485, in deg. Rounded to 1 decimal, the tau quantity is 41.7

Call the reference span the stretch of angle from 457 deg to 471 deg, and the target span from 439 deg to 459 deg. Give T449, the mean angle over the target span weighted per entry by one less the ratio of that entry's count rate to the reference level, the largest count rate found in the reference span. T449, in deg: 448.1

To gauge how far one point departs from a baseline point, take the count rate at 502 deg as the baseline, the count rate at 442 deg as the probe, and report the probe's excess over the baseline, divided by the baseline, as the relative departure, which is -0.18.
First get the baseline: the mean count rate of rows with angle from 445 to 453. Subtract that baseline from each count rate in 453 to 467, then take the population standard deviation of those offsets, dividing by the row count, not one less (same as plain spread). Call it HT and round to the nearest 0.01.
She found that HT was 0.15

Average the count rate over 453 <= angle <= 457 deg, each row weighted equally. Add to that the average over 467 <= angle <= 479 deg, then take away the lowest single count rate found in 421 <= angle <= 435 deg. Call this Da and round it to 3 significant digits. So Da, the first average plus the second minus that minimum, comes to 4.65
